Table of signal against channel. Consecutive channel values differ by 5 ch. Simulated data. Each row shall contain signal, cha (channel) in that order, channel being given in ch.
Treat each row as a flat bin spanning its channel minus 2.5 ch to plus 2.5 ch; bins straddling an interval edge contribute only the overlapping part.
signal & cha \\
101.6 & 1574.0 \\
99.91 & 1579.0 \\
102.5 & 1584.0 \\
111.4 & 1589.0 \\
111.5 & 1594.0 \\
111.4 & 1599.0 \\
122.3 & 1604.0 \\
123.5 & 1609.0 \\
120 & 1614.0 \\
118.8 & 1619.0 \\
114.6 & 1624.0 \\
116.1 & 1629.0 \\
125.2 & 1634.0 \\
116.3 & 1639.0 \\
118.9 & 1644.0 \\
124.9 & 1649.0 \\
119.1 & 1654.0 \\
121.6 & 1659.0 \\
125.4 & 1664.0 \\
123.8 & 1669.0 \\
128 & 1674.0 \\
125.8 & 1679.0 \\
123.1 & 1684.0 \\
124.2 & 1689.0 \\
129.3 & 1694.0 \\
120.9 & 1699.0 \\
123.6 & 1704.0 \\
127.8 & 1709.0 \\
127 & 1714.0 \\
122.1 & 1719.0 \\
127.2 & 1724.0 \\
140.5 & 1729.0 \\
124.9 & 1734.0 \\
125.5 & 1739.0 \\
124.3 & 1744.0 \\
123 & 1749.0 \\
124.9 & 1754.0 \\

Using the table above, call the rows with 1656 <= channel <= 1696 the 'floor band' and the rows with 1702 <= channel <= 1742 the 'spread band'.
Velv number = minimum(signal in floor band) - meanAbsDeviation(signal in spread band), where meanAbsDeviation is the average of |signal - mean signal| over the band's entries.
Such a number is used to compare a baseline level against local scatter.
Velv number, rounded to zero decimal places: 118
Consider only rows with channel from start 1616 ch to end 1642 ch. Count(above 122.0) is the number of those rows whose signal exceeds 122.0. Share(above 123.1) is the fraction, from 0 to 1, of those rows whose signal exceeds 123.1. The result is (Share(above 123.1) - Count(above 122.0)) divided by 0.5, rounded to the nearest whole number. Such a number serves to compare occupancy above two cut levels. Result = -2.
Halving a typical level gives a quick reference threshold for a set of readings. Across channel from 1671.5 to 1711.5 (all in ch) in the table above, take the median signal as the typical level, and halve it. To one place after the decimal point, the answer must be 62.5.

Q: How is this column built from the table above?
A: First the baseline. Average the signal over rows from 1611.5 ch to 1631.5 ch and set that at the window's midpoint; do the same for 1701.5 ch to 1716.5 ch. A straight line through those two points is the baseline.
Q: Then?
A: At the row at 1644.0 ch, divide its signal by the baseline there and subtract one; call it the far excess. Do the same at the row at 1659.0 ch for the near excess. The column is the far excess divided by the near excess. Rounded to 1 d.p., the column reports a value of -1.6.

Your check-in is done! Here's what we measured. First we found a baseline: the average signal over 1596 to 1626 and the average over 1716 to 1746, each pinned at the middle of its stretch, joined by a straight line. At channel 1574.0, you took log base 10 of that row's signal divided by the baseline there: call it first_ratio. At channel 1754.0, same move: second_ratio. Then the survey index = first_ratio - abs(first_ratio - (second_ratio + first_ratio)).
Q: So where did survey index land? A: -0.07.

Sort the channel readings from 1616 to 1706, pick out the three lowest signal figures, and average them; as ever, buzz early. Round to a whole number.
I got 116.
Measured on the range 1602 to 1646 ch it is 116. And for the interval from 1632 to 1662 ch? 118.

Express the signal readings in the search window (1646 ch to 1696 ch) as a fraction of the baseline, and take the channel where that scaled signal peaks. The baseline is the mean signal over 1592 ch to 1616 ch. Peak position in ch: 1694.0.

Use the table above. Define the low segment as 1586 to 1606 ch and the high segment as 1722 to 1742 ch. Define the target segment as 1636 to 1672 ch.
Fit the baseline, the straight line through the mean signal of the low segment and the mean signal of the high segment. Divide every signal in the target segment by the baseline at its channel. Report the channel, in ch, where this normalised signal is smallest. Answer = 1639.0 ch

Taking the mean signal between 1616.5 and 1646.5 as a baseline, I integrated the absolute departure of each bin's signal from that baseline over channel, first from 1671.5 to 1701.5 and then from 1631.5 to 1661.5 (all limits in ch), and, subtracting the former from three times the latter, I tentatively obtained 95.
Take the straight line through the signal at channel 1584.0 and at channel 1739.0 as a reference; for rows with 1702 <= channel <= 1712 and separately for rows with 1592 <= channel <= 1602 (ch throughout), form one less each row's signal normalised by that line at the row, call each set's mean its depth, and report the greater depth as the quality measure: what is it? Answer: -0.042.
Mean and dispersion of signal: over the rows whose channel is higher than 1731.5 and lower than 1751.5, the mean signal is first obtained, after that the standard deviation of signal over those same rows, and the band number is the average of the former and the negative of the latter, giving 61.7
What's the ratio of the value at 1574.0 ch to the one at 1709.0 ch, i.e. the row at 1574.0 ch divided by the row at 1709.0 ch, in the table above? 0.79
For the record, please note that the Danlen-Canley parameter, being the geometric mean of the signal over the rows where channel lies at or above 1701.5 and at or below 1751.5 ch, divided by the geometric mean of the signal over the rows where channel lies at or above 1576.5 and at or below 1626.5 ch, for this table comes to 1.12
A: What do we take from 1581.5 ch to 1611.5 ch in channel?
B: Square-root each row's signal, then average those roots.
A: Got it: 10.7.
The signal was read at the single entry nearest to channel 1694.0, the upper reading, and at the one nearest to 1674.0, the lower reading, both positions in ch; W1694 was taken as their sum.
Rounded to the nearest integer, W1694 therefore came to 257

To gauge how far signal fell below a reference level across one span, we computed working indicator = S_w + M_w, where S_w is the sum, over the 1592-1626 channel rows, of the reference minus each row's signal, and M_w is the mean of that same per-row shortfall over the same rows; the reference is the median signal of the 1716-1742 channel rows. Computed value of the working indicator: 64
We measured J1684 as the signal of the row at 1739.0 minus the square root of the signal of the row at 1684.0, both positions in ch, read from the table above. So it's 114.4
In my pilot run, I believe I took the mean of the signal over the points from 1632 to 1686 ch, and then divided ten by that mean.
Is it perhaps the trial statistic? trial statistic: 0.081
